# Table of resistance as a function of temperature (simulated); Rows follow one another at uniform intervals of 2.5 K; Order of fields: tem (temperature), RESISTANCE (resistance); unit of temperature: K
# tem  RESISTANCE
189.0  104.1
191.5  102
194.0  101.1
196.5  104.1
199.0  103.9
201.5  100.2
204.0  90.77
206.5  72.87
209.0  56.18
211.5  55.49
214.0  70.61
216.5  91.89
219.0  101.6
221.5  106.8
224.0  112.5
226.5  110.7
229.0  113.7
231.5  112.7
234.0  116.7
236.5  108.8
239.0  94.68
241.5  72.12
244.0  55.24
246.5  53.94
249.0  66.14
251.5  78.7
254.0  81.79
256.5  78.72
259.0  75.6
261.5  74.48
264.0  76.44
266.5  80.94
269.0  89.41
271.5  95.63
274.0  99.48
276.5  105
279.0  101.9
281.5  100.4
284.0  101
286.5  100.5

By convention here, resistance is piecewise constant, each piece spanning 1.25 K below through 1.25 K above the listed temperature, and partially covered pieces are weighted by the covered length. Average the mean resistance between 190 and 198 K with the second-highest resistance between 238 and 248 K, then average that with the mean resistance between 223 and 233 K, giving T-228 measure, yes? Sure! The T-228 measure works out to 100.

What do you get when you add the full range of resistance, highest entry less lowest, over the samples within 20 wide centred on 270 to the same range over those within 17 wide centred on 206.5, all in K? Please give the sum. 79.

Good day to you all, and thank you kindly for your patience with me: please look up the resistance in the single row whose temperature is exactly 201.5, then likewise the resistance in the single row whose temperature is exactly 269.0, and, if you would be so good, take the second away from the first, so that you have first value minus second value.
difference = 11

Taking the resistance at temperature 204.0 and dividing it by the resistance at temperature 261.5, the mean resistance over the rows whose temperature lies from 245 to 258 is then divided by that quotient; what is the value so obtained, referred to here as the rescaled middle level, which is 59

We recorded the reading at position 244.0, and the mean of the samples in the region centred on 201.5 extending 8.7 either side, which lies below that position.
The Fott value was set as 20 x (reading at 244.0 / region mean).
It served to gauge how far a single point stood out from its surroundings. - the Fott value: 12.3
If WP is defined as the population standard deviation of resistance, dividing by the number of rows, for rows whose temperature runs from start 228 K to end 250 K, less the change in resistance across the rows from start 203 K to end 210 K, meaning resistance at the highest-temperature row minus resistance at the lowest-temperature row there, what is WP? 59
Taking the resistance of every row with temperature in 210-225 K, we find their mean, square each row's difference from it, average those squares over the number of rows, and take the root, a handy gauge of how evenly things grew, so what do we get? 20.4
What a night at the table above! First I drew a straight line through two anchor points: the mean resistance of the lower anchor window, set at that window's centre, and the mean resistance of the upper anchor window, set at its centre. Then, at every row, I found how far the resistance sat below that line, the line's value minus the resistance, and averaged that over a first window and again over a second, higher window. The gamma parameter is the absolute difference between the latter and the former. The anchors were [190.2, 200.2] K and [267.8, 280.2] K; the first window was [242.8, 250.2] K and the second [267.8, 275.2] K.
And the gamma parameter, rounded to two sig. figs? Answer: 38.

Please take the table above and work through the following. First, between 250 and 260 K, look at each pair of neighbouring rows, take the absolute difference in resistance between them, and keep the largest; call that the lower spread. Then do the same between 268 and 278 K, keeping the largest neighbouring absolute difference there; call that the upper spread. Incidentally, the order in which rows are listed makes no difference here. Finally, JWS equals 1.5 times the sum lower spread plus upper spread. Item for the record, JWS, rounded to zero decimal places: 14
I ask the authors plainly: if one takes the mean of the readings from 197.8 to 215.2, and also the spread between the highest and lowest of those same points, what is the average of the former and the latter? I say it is 63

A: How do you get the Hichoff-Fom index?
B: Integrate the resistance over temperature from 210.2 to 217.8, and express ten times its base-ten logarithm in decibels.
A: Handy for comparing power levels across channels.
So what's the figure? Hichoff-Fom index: 27.4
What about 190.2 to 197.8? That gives 28.9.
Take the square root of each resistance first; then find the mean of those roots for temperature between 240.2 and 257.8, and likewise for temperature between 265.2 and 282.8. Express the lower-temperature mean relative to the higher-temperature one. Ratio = 0.85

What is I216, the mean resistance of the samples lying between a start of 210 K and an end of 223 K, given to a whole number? 85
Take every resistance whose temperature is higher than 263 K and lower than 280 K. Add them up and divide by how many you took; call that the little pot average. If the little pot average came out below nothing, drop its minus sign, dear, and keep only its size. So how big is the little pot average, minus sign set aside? 93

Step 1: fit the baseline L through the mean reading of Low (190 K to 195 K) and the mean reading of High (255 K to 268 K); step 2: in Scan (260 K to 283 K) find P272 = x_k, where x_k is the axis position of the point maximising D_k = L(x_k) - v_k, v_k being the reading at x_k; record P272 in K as 261.5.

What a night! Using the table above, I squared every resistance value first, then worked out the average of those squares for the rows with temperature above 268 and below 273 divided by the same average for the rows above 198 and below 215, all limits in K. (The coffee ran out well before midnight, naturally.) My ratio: 1.3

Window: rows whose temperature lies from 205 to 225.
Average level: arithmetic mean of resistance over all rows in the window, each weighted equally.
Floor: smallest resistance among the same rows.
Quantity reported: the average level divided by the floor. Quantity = 1.50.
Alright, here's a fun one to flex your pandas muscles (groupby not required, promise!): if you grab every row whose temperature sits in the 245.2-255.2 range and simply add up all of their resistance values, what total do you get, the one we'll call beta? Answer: 281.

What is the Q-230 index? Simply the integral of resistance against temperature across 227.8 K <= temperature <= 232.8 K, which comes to 566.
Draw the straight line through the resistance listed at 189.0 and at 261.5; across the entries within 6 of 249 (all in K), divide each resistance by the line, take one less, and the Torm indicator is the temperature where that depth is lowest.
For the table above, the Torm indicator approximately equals 246.5 K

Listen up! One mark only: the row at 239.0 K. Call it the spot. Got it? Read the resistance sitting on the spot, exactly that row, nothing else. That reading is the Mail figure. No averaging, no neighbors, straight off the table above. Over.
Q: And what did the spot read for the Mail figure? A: 94.68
